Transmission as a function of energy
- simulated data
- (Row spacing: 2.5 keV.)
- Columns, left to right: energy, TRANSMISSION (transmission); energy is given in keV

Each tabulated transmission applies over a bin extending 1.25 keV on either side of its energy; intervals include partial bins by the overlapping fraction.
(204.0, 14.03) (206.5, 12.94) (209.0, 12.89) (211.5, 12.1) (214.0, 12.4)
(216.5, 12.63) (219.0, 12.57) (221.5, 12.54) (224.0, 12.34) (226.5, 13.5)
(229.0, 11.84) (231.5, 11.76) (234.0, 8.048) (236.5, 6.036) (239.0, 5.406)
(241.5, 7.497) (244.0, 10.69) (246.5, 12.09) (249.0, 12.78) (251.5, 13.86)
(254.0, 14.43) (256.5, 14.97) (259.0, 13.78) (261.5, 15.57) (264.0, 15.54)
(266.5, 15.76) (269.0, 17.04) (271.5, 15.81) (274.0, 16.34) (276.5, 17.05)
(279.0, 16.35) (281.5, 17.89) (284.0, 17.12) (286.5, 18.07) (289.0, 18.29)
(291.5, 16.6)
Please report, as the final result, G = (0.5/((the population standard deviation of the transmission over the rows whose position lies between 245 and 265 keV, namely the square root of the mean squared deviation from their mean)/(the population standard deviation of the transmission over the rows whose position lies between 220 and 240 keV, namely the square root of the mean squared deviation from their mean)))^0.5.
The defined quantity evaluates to 1.1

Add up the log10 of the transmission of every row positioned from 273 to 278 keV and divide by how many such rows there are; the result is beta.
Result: 1.22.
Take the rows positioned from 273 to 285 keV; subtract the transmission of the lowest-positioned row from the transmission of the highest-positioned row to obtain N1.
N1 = 0.8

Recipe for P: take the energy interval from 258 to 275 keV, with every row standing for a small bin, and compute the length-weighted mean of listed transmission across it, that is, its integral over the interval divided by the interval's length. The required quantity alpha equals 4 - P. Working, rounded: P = 15.7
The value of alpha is -11.7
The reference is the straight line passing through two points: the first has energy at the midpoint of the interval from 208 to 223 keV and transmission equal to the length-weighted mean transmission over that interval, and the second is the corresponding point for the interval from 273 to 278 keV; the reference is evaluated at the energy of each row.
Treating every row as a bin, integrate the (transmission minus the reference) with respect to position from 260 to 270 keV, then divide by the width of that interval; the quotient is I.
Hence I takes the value -0.1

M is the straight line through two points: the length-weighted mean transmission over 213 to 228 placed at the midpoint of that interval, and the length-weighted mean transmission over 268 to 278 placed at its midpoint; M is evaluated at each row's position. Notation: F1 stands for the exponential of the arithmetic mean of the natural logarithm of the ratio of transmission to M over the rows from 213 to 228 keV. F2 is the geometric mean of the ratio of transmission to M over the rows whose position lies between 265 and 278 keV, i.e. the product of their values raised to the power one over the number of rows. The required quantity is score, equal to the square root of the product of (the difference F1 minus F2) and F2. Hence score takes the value 0.07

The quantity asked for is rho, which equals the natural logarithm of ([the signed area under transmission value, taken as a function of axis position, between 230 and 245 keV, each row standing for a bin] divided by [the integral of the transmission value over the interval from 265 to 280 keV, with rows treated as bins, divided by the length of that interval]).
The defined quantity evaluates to 2.02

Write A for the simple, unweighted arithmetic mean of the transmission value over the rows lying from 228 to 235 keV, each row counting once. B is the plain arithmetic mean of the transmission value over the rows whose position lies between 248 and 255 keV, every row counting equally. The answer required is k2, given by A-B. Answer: -3.1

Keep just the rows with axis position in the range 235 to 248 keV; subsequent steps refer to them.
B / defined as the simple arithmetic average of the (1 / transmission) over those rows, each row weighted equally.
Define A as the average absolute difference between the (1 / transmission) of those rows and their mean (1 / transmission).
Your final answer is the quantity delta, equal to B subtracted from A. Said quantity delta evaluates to -0.0969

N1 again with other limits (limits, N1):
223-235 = -4.3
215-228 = 0.9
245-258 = 2.9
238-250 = 7.4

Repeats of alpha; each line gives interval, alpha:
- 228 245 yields -4.7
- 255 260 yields -10.4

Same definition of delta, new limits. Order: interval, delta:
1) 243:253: -0.0752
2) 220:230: -0.0769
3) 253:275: -0.0617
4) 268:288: -0.0570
